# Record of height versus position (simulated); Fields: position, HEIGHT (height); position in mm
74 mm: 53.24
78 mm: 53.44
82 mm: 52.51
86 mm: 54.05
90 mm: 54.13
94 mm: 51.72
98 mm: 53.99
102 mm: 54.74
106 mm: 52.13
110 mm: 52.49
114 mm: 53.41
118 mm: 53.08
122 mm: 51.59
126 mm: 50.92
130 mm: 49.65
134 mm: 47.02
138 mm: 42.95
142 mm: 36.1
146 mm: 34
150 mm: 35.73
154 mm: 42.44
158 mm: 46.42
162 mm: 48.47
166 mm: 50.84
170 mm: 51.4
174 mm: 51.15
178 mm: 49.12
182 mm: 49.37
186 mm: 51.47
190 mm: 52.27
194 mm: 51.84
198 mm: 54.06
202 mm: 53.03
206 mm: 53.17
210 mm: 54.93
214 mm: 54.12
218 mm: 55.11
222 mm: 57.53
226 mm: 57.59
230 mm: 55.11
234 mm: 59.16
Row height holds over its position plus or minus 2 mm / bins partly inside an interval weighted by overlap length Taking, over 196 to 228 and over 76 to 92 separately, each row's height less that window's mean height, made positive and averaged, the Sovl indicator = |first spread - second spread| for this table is 0.8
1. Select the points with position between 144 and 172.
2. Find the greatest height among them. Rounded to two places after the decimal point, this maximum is 51.40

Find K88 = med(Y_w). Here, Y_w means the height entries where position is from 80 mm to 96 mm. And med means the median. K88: 53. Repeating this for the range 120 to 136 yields 50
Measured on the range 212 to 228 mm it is 56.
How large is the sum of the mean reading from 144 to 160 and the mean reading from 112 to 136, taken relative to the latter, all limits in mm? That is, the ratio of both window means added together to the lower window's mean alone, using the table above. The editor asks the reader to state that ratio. 1.78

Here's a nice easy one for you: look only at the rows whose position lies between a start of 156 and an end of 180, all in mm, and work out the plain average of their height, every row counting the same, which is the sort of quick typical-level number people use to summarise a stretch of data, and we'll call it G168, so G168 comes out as 50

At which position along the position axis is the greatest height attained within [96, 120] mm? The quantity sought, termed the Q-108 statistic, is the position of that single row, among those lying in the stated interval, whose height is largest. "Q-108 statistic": 102 mm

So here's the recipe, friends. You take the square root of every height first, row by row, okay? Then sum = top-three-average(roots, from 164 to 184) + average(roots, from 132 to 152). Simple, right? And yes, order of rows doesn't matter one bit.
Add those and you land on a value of 13.4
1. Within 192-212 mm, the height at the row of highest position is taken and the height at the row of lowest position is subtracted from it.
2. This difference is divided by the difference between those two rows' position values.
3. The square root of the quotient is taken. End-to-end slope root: 0.44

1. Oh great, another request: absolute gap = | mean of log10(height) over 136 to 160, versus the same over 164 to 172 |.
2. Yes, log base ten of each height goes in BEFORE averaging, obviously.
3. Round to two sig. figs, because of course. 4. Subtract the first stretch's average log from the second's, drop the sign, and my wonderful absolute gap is 0.11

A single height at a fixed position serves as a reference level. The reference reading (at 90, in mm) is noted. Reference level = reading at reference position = 54.13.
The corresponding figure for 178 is 49.12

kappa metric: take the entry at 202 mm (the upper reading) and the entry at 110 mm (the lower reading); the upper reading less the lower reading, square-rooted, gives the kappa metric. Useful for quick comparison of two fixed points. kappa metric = 1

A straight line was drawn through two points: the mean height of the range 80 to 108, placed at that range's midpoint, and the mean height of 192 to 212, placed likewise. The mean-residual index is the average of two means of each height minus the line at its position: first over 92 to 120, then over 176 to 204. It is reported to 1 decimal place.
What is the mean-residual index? -1.0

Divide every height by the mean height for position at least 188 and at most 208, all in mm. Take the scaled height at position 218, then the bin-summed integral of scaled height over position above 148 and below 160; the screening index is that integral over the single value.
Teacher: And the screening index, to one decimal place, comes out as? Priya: 9.0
